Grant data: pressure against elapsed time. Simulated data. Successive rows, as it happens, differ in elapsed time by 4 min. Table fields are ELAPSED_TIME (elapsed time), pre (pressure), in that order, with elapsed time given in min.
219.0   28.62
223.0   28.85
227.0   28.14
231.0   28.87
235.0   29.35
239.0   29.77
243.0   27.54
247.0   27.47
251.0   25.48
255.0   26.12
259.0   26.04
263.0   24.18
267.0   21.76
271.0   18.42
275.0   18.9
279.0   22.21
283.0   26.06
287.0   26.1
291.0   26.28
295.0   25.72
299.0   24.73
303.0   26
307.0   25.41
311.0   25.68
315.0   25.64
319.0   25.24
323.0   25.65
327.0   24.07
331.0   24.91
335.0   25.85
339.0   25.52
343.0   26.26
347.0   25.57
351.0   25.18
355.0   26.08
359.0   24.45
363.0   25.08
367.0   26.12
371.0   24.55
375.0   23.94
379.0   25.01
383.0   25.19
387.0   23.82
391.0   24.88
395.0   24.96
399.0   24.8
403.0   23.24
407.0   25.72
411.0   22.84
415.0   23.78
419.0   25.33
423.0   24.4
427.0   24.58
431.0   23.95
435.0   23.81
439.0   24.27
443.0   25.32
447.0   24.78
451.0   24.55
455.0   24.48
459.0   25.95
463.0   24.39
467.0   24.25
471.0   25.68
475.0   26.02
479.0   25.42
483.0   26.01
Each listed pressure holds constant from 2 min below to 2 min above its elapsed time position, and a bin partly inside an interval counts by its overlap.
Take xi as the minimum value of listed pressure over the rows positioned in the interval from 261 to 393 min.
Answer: 18.42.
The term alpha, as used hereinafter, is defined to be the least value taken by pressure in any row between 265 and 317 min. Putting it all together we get 18.42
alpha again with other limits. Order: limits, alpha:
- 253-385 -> 18.42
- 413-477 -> 23.78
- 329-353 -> 24.91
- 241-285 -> 18.42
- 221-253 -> 25.48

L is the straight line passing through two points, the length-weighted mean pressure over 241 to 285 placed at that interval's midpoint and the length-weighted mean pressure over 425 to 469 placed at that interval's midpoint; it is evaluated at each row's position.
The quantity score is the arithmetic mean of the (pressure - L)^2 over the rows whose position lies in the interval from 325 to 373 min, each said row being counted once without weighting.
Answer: 1.5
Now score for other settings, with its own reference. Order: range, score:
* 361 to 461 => 0.7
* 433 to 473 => 0.4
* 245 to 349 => 5.0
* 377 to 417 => 0.8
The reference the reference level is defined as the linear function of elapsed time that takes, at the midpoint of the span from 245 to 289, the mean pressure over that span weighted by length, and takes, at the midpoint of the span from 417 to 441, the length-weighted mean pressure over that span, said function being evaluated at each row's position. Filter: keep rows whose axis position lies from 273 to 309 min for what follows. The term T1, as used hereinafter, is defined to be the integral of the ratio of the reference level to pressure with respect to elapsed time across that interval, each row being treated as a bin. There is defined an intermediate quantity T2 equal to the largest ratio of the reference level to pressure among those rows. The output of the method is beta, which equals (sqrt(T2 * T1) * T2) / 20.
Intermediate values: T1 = 35.4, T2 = 1.27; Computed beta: 0.42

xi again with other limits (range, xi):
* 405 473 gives 22.84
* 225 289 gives 18.42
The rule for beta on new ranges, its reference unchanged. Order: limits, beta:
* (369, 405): 0.32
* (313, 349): 0.29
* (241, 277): 0.45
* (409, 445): 0.33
